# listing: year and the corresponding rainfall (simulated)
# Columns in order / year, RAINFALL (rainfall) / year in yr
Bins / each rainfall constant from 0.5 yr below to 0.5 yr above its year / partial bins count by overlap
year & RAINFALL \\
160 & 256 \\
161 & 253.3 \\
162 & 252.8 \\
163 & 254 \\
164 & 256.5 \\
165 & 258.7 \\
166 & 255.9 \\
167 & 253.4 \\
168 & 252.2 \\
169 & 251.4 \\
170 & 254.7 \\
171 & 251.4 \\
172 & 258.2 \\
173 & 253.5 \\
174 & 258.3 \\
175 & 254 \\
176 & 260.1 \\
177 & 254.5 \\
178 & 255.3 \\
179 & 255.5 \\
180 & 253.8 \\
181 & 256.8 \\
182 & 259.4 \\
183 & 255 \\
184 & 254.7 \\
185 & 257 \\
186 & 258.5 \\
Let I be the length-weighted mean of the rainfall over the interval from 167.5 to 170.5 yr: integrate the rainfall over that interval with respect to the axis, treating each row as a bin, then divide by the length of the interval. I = 252.8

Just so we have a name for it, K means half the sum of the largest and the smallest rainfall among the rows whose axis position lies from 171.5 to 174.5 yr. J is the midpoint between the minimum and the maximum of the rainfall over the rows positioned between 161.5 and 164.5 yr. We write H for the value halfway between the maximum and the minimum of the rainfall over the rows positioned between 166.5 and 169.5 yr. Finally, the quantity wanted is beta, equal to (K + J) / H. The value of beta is 2.02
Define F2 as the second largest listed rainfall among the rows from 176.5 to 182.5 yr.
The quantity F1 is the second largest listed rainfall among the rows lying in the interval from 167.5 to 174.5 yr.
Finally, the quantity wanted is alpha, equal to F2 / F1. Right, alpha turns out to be 0.99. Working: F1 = 258.2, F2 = 256.8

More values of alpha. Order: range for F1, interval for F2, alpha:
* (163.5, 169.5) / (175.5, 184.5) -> 1.01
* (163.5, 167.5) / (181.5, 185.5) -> 1.00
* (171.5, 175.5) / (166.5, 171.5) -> 0.98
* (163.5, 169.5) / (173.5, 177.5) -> 1.01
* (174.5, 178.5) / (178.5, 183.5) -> 1.01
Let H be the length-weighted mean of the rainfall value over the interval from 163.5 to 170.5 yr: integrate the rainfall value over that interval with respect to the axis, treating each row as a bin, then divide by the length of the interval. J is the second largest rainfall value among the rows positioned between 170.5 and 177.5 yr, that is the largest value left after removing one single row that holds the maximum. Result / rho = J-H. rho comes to 3.6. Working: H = 255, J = 258.3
